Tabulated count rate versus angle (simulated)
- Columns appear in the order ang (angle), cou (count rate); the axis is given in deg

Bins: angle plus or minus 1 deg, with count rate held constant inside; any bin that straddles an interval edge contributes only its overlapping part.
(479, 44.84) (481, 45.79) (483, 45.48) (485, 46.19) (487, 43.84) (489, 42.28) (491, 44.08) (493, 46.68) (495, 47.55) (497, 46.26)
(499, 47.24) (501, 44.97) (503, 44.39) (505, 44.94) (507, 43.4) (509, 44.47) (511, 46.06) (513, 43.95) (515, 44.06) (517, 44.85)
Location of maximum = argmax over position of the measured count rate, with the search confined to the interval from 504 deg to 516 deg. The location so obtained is 511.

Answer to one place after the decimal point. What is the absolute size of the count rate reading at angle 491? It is 44.1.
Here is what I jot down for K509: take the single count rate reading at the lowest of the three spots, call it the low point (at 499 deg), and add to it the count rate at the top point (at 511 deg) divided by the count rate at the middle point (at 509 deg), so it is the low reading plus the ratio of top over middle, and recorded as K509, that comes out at 48.3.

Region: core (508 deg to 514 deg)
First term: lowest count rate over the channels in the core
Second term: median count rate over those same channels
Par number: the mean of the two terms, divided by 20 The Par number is 2.21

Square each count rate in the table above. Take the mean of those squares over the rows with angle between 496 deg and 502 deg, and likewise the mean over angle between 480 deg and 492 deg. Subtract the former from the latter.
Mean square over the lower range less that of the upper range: -139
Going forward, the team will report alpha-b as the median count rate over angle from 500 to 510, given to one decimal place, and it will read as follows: 44.5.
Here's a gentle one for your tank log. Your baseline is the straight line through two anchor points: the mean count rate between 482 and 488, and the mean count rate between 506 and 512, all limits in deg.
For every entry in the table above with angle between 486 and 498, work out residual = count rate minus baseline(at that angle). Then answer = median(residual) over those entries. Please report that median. 0.20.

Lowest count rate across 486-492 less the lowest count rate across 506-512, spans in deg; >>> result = -1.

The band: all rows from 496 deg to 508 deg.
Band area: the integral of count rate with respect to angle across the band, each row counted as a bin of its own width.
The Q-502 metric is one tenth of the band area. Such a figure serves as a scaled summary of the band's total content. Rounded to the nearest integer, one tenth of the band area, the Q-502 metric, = 54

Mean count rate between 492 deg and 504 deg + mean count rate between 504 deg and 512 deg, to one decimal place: 90.9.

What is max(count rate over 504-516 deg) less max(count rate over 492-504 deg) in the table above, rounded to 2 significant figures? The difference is -1.5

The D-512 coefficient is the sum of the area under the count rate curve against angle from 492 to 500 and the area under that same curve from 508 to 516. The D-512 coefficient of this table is 733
